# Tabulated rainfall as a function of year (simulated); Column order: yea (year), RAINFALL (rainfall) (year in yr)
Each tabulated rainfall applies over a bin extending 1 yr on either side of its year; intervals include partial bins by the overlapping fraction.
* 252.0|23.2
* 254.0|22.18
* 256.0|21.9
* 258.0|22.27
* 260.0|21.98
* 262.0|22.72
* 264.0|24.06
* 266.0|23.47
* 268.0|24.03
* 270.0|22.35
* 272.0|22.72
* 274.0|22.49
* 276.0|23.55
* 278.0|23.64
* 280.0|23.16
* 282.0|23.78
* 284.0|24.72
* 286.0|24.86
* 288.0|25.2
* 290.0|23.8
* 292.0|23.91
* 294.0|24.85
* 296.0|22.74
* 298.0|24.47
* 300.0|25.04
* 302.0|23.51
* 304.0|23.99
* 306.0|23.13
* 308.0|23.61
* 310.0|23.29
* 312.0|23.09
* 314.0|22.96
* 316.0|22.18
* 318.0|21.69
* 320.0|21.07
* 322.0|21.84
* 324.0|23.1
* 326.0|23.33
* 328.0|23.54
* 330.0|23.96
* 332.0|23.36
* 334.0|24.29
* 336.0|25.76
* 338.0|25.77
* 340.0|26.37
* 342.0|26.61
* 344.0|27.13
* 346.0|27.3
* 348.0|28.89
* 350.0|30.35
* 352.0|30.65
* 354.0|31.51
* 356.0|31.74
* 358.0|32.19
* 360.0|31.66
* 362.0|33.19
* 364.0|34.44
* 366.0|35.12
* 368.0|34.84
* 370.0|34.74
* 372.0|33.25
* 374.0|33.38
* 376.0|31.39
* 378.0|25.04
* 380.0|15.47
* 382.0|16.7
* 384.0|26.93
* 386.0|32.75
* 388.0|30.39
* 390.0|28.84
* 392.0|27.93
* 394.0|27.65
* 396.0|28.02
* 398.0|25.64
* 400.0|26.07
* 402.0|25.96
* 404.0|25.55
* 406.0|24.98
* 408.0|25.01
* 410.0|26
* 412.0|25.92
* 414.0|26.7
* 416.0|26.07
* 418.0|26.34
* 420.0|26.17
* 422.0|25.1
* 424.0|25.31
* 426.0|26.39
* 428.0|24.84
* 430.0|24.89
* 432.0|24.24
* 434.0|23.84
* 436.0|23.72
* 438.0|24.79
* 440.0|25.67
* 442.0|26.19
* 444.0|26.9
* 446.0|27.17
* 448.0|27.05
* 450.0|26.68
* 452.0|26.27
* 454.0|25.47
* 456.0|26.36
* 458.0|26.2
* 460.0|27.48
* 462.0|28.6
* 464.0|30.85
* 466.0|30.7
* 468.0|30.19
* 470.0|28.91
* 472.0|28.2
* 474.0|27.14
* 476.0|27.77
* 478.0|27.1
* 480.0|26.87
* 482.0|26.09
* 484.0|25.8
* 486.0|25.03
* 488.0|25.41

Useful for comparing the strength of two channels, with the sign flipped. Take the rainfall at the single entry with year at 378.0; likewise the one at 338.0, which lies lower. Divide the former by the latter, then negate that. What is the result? -0.97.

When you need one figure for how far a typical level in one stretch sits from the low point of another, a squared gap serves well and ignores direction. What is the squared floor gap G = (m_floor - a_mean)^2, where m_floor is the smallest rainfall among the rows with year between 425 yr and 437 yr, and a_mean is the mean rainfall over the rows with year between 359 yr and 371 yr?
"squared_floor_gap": 106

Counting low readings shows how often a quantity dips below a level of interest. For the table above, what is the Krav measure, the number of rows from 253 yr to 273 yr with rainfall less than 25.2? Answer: 10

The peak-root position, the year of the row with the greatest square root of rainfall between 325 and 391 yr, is 366.0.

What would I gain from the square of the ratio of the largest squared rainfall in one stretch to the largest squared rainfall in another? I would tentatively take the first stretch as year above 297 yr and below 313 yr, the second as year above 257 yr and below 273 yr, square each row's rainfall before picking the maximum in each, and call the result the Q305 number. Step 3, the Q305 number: 1.2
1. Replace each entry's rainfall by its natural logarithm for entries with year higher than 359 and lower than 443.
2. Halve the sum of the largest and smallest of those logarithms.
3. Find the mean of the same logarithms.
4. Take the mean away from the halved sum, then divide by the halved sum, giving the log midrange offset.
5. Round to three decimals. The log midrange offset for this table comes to -0.046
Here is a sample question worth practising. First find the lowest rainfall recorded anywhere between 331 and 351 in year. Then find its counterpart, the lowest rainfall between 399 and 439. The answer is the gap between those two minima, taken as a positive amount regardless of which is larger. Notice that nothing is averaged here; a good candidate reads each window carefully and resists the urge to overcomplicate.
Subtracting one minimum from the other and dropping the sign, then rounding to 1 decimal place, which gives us 0.4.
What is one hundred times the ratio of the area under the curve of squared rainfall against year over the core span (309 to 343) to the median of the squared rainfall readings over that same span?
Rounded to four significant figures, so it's 3512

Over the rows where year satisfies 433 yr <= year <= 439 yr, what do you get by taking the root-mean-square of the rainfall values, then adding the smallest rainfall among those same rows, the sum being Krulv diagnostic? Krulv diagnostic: 48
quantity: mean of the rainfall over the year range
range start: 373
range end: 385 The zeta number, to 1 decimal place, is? 24.8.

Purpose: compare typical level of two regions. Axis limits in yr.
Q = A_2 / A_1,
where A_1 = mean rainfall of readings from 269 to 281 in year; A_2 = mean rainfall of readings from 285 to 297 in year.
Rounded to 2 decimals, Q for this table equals 1.05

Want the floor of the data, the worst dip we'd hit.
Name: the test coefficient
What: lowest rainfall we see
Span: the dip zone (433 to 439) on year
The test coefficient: 23.72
